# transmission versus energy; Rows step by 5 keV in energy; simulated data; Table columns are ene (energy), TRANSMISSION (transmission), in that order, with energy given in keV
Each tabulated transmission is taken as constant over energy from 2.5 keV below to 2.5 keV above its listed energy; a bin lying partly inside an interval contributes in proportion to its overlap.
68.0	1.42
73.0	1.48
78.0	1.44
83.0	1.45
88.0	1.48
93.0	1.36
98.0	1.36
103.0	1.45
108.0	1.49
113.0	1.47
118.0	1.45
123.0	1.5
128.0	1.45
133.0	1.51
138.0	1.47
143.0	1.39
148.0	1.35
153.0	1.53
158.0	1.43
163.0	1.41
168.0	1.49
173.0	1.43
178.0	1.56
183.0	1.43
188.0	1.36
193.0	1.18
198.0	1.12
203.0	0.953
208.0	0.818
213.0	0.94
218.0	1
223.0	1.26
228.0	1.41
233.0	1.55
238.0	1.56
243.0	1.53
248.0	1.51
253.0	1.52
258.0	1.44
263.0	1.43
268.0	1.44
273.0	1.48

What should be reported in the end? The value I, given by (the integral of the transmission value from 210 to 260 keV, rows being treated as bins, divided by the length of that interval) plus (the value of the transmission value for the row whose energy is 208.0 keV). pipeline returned 2.18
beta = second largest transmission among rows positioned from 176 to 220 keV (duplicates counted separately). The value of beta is 1.43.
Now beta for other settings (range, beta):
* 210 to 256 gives 1.55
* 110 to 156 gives 1.51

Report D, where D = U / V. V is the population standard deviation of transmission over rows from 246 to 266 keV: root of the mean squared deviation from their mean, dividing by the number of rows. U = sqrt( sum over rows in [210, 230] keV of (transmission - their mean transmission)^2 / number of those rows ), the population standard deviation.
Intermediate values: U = 0.19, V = 0.040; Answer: 4.7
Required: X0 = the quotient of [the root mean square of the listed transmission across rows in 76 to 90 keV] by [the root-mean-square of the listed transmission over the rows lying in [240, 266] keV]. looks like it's 0.98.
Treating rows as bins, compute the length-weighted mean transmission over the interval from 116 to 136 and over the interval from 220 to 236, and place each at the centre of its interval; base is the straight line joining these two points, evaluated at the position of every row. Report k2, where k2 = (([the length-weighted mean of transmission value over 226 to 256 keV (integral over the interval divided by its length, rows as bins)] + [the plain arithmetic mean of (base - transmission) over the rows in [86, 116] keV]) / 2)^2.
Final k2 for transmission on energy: 0.62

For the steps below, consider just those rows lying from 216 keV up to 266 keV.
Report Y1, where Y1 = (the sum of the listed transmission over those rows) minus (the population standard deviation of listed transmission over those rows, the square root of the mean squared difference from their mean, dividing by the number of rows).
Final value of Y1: 14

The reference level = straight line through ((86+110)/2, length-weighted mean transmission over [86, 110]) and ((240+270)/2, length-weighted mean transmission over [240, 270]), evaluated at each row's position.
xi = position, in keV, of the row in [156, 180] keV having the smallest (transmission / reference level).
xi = 163.0 keV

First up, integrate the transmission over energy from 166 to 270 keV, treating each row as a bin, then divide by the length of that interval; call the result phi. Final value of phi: 1.33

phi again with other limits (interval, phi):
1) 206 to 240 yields 1.22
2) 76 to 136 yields 1.45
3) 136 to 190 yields 1.44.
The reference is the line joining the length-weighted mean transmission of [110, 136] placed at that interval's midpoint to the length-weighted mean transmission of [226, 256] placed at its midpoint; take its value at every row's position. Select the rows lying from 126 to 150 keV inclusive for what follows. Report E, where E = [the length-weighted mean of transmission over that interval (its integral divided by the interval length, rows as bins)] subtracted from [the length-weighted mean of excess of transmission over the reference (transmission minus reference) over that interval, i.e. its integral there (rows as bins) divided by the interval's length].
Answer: -1.48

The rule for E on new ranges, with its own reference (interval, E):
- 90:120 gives -1.47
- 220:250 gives -1.51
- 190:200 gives -1.50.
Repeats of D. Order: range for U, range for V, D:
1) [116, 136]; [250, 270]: 0.8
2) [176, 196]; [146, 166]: 2.1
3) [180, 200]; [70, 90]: 7.1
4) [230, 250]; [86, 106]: 0.4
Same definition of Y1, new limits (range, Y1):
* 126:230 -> 27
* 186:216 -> 6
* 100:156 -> 16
